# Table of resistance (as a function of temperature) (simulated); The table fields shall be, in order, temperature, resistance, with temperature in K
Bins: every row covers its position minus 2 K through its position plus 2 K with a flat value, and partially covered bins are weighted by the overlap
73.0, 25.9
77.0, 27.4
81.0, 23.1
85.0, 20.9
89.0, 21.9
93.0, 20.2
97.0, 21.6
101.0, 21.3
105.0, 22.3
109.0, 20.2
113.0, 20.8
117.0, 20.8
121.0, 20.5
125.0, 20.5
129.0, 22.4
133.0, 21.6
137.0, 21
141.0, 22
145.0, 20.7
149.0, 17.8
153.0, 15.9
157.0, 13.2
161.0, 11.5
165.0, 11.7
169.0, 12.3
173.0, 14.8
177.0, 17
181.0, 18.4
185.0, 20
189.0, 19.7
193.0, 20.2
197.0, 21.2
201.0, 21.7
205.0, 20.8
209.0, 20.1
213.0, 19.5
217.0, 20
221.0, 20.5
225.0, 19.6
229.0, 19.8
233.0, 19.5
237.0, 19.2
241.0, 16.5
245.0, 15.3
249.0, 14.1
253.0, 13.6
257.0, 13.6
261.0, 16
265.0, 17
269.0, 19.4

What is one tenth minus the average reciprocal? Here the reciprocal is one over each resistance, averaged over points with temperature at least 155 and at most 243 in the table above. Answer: 0.0424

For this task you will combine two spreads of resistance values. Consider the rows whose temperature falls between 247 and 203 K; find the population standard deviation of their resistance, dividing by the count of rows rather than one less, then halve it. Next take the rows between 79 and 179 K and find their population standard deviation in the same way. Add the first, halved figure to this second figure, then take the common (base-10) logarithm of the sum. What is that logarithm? 0.64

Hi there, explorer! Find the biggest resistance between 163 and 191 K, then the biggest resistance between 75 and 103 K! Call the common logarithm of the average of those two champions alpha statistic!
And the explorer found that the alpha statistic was 1.37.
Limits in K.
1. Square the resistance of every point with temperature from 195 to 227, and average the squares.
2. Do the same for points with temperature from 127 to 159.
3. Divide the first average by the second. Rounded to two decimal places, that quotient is 1.09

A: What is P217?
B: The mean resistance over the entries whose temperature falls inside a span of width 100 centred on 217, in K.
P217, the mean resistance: 18.0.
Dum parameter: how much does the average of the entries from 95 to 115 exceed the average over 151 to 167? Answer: 8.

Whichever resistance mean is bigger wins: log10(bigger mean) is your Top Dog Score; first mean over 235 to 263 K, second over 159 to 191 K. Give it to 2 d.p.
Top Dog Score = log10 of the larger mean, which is 1.20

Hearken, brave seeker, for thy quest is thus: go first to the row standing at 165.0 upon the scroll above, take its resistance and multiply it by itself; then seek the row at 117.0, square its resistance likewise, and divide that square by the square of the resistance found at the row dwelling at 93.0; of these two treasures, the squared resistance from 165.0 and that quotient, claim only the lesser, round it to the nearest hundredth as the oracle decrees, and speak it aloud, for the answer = 1.06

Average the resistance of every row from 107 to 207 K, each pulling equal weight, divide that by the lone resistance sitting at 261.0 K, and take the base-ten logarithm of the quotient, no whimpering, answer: 0.1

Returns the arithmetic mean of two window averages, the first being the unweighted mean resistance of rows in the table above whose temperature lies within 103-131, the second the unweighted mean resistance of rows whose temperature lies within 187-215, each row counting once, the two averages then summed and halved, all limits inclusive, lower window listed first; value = 20.8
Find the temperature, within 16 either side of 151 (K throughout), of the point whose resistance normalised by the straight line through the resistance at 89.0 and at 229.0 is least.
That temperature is 161.0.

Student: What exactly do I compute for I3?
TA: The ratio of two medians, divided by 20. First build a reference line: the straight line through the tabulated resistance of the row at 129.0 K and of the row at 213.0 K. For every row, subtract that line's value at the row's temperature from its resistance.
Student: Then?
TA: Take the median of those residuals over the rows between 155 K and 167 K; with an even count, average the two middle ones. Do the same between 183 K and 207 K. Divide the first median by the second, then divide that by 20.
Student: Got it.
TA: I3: -0.9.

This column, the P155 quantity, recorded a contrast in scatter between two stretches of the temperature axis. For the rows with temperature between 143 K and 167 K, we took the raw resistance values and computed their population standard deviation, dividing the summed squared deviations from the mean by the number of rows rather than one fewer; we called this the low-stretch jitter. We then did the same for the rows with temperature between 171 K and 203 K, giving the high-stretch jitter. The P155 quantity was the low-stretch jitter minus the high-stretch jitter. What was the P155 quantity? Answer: 1.2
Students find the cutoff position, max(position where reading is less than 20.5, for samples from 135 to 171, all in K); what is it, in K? 169.0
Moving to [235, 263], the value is 261.0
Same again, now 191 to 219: 217.0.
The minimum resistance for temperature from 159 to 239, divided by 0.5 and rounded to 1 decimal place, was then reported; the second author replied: 23.0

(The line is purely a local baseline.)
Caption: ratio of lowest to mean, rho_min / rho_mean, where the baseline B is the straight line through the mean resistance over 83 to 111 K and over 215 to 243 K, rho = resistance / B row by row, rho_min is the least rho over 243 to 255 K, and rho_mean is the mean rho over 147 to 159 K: 0.94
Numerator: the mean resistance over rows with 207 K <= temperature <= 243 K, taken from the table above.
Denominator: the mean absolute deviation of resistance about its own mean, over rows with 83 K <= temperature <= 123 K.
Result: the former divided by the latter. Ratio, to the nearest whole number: 33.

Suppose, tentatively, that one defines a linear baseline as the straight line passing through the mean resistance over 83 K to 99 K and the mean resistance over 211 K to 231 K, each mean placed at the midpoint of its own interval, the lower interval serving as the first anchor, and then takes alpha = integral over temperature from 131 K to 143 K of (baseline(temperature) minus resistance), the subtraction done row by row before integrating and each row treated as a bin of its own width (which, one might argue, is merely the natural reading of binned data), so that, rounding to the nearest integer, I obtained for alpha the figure -10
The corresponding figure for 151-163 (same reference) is 84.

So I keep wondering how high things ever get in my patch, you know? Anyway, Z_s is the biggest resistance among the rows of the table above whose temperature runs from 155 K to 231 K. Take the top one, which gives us 21.7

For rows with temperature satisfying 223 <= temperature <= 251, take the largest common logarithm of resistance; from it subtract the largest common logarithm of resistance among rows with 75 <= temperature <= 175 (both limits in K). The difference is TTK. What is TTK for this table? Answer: -0.14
